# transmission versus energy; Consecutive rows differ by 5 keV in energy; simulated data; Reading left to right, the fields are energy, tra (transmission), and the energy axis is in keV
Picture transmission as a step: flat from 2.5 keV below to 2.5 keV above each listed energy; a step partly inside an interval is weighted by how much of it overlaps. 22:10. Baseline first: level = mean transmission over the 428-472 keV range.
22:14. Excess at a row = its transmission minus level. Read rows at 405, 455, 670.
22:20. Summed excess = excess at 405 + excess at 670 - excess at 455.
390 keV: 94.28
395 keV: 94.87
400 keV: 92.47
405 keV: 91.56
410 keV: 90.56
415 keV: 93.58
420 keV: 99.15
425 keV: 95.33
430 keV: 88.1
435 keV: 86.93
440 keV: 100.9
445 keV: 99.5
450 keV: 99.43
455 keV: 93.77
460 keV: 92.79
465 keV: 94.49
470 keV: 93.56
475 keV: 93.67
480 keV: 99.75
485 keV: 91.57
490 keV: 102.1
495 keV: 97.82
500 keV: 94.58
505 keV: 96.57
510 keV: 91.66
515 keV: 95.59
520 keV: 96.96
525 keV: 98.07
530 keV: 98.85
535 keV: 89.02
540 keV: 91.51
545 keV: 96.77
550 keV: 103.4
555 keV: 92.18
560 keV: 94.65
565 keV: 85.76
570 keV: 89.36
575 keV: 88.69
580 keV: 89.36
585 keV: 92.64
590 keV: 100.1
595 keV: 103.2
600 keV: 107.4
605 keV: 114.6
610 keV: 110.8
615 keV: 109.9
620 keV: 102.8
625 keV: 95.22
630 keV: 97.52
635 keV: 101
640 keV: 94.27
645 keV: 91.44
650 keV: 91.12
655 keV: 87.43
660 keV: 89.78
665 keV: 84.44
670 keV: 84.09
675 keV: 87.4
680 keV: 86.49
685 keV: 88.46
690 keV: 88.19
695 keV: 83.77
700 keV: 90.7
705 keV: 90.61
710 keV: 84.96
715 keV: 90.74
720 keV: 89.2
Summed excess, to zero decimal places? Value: -13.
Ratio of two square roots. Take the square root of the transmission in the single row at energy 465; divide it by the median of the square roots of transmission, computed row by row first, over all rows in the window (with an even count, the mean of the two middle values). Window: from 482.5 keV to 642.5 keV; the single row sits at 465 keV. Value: 0.99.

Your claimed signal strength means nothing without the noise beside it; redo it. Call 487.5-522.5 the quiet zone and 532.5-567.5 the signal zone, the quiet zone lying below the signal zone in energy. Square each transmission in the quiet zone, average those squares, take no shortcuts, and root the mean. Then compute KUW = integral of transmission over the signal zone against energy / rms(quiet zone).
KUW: 33.8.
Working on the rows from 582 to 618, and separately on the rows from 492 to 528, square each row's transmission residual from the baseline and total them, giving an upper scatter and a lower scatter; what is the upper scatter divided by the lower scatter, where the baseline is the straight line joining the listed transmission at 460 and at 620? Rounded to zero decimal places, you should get 13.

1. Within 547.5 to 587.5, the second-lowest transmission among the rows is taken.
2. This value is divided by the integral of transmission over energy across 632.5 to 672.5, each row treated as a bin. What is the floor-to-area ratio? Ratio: 0.0245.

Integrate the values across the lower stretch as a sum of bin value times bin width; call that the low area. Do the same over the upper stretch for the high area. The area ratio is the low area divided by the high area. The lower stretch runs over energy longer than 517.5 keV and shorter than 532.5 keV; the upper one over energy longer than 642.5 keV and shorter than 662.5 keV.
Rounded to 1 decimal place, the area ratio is 0.8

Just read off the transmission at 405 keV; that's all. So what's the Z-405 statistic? 91.56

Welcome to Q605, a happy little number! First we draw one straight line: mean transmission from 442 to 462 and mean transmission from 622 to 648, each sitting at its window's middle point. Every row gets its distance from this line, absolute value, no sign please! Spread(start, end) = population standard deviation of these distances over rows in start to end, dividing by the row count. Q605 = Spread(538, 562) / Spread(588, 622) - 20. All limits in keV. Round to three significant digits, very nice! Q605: -19.5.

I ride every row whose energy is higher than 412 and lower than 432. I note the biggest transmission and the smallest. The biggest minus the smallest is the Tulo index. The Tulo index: 11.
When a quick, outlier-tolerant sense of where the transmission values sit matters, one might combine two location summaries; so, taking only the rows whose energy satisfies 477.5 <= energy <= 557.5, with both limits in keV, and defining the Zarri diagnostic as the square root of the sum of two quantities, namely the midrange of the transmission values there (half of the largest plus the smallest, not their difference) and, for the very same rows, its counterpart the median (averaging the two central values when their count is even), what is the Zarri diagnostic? 13.89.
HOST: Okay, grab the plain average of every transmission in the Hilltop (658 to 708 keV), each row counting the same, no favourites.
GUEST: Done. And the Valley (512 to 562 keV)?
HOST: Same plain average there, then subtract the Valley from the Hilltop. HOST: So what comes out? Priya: -8.3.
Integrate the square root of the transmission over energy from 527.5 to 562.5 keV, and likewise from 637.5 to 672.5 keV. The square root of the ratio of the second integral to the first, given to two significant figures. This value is 0.98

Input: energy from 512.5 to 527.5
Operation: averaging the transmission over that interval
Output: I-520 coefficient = 97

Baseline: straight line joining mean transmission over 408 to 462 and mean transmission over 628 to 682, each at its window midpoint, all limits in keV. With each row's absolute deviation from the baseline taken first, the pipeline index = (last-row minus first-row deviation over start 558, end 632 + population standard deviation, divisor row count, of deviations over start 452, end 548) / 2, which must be 3.2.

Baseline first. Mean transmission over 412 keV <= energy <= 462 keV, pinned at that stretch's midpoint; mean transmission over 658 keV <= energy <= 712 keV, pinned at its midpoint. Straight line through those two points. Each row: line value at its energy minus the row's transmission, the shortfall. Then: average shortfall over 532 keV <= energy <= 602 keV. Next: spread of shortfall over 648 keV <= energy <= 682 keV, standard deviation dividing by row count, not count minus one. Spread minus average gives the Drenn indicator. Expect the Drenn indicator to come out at 5.9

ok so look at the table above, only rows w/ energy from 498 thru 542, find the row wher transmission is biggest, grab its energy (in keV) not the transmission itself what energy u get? 530 keV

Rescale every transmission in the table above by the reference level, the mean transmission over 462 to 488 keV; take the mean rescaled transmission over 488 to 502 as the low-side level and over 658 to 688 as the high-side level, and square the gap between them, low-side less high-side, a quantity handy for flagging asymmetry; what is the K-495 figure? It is 0.014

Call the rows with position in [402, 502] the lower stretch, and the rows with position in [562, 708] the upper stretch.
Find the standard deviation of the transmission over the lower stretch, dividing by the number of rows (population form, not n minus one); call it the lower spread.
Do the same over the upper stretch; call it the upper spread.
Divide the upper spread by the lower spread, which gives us 2.1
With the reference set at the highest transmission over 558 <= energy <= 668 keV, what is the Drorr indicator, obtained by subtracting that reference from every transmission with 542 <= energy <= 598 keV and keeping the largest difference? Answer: -11.2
